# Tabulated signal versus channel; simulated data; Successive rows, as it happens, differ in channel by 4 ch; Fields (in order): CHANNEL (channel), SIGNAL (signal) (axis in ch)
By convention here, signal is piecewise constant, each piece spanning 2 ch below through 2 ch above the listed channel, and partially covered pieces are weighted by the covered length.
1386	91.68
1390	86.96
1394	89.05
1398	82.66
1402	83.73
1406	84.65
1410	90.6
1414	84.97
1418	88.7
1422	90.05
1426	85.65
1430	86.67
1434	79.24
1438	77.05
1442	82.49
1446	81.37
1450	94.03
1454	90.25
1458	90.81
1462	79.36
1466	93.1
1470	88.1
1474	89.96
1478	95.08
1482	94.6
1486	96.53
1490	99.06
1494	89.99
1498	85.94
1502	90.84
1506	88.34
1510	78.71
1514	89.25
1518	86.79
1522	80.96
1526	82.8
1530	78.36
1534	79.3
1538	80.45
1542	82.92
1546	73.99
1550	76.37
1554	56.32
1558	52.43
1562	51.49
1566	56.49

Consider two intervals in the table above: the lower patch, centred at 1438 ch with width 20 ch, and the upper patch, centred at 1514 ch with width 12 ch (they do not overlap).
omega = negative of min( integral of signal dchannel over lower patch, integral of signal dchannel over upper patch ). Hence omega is -1019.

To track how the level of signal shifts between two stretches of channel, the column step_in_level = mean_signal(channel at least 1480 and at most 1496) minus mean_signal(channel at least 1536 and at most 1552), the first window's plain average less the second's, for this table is 17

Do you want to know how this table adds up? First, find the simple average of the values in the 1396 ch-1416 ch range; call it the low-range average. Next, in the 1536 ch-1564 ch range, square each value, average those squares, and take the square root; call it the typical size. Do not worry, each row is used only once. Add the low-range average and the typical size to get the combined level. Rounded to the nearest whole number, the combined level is 154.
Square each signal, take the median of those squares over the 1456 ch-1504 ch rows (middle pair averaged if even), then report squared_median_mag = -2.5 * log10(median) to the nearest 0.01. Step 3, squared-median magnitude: -9.79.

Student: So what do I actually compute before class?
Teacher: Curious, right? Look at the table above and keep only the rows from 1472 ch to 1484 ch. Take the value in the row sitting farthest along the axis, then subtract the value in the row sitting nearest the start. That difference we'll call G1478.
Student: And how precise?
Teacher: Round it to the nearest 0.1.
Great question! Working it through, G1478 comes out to 4.6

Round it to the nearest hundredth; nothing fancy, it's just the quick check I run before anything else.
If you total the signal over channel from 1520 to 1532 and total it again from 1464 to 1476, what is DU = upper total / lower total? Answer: 0.89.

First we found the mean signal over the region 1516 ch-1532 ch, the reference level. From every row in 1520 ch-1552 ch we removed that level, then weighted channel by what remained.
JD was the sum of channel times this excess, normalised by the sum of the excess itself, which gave 1541.4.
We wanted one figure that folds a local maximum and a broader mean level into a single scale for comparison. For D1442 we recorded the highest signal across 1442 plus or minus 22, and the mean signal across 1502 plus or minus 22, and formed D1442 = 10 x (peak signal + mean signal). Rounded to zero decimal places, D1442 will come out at 1832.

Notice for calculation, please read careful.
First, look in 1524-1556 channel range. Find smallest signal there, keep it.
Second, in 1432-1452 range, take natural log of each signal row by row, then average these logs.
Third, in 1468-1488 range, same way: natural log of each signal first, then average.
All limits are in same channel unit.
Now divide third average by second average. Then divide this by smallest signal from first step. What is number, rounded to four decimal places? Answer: 0.0182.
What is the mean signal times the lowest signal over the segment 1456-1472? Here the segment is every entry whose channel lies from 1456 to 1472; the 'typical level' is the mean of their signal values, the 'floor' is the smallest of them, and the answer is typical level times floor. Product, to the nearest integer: 6971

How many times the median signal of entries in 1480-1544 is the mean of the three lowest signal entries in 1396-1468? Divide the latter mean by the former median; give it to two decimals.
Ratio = 0.91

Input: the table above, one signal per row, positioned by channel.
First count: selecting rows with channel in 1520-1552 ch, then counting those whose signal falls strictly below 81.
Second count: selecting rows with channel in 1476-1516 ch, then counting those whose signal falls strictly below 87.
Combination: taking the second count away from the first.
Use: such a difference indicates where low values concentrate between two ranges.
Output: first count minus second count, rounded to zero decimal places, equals 4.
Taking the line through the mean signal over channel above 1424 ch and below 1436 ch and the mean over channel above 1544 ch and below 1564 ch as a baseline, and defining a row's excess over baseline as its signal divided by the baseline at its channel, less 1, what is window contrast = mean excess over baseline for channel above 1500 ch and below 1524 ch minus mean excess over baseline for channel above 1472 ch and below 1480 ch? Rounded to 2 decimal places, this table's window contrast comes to 0.01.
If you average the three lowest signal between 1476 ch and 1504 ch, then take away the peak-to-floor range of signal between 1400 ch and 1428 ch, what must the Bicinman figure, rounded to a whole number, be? 82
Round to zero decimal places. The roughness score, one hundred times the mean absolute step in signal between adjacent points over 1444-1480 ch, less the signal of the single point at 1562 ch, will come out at 626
